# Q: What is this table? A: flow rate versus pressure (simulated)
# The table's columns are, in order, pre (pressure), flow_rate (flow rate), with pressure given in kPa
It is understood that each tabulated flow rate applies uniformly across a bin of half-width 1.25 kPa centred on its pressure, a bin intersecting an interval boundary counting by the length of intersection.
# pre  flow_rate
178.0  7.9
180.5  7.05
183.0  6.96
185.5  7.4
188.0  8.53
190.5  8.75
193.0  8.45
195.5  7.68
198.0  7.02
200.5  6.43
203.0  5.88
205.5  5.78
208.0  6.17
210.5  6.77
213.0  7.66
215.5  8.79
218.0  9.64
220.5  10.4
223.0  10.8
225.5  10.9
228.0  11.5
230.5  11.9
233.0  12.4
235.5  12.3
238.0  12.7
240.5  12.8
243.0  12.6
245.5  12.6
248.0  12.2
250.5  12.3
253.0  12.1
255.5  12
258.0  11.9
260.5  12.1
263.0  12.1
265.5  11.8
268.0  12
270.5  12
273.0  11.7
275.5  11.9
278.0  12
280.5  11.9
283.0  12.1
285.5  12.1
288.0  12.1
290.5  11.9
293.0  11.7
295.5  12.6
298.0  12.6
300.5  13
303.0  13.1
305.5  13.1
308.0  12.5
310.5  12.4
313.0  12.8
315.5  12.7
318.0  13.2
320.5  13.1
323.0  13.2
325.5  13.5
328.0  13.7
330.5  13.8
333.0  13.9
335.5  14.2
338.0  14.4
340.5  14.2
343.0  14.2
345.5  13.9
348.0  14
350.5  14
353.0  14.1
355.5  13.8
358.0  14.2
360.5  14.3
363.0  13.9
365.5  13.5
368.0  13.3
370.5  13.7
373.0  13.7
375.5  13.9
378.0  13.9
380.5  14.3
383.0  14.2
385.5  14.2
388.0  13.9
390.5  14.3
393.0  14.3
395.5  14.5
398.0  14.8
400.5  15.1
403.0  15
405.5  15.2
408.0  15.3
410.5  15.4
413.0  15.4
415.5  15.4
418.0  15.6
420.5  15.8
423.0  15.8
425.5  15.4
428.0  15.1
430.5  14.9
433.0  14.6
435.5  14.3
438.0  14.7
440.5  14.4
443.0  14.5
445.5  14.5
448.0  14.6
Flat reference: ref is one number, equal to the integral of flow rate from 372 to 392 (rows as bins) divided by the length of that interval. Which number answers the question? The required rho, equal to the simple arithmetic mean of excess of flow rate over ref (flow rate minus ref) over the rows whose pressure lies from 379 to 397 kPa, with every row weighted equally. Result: 0.2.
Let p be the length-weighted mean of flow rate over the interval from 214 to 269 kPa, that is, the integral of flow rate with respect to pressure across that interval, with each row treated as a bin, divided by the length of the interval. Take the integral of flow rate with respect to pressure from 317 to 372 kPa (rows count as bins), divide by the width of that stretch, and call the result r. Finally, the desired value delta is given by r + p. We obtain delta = 25.5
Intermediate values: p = 11.7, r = 13.8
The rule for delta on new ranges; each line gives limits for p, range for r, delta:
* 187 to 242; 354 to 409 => 23.5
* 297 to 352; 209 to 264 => 24.7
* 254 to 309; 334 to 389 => 26.2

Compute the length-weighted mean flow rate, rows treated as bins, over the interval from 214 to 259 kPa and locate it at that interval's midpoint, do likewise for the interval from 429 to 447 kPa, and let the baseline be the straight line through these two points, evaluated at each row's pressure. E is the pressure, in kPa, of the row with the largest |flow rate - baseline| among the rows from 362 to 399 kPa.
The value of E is 398.0 kPa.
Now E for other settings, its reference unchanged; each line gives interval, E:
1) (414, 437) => 420.5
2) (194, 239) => 205.5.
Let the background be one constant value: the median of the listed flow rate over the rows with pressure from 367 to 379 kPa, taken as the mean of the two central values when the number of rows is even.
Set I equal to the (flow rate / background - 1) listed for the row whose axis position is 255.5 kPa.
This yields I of -0.12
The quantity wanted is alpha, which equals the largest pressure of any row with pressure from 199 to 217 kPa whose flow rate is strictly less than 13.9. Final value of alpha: 215.5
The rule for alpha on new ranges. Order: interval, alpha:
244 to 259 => 258.0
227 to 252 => 250.5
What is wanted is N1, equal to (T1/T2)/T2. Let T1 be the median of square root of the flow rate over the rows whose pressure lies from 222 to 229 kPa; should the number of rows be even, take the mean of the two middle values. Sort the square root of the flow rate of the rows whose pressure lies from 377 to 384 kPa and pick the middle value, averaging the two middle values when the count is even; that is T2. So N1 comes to 0.23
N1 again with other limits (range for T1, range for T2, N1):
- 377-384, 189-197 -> 0.45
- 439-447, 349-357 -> 0.27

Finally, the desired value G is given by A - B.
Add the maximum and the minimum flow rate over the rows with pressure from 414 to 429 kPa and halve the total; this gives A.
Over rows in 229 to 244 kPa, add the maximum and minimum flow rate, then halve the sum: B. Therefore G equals 3.1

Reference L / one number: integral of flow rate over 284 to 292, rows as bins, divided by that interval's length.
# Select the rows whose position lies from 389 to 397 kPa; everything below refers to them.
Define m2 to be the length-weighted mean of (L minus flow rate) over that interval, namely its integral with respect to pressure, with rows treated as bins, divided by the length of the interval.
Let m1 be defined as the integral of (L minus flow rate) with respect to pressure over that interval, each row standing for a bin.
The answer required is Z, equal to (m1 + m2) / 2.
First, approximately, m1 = -19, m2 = -2.3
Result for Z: -10.5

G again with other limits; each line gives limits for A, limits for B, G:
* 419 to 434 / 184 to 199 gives 7.3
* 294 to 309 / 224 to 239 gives 1.0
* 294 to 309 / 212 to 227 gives 3.5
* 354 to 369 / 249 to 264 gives 1.7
